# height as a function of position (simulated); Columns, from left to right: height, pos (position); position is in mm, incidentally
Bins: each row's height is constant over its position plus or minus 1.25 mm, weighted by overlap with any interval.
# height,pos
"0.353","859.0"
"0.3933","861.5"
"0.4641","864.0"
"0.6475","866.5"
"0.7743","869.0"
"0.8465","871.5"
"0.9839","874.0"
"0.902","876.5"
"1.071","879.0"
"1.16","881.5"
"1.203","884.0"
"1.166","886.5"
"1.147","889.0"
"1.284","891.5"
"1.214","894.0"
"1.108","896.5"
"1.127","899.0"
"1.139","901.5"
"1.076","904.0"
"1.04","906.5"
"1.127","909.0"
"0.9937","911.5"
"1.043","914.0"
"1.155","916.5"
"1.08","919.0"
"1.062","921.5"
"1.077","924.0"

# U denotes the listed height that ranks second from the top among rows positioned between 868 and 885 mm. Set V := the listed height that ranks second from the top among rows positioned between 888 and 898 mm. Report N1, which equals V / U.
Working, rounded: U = 1.16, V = 1.214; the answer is 1.05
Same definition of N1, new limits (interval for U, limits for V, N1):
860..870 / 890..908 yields 1.87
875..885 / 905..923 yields 0.97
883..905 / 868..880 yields 0.81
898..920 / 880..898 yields 1.07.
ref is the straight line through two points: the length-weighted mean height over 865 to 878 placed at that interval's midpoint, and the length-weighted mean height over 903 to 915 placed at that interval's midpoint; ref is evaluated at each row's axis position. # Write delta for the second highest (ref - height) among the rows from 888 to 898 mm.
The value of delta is -0.21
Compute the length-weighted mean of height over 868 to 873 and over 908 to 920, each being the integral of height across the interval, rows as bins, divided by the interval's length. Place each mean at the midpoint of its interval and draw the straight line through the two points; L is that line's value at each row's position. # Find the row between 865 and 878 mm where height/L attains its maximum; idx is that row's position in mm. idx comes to 874.0 mm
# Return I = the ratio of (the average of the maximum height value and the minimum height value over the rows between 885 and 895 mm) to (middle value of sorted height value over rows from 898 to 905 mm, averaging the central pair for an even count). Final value 1.08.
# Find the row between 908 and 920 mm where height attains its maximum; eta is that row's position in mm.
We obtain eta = 916.5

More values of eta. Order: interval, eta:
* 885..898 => 891.5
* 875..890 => 884.0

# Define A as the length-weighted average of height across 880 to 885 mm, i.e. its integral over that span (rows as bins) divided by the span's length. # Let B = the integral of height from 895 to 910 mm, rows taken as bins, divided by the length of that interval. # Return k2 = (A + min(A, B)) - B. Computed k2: 1.17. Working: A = 1.17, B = 1.104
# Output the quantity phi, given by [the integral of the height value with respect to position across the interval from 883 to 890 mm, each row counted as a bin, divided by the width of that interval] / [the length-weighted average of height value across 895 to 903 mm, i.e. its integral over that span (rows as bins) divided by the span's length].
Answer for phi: 1.04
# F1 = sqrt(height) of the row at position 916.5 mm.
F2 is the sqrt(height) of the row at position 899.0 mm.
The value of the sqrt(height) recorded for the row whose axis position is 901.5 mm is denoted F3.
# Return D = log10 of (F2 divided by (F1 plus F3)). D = -0.305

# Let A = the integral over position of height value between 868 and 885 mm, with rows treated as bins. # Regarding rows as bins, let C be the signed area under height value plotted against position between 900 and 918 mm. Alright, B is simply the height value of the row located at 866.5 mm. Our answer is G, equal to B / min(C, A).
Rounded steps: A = 16.9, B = 0.6475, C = 19.5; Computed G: 0.038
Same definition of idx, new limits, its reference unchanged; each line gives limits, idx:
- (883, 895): 891.5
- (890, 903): 891.5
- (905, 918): 909.0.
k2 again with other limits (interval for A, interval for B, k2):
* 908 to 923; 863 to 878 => 1.08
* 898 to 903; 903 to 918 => 1.13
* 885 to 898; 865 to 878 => 1.18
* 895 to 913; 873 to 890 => 1.09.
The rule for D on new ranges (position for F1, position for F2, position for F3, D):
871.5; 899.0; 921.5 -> -0.264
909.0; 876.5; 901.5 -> -0.351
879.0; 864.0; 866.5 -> -0.431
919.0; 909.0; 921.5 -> -0.290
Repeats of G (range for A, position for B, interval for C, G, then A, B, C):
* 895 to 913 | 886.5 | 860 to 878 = 0.090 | 19.6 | 1.166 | 12.9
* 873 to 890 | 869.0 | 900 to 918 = 0.042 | 18.5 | 0.7743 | 19.5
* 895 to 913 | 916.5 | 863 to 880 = 0.083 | 19.6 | 1.155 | 13.8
